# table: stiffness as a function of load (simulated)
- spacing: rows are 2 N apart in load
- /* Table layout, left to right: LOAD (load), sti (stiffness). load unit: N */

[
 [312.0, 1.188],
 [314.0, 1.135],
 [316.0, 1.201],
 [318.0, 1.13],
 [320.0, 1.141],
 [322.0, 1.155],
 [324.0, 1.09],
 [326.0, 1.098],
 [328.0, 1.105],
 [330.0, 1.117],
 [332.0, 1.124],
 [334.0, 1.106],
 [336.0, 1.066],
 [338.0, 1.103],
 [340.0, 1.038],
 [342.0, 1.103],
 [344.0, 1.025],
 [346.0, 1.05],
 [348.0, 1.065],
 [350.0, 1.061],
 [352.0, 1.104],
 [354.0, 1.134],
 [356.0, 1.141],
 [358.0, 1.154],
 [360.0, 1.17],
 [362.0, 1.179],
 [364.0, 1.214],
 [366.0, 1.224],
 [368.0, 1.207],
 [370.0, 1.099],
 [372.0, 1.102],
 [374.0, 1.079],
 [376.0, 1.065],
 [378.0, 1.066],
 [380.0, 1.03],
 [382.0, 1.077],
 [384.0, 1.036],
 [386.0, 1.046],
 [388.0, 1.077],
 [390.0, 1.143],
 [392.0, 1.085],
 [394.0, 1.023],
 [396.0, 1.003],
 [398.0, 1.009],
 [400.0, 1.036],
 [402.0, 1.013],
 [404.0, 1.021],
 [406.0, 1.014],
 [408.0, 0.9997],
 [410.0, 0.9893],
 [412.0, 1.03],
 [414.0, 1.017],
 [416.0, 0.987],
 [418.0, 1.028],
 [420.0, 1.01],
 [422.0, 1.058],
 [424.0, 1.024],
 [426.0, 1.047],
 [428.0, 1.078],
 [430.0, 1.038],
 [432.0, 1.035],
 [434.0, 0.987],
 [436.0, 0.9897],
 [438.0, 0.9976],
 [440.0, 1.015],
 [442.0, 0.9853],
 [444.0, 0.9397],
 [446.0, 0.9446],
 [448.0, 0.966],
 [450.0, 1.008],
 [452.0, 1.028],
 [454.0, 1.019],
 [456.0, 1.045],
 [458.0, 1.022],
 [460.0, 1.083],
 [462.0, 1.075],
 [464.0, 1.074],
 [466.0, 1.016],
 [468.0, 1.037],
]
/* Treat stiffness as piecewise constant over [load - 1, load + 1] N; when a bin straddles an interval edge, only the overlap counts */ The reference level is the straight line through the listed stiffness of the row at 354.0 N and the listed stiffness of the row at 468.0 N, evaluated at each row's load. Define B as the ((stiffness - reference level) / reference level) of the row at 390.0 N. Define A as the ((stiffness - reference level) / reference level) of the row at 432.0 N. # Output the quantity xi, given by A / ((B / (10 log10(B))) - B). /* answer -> 0.8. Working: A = -0.03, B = 0.04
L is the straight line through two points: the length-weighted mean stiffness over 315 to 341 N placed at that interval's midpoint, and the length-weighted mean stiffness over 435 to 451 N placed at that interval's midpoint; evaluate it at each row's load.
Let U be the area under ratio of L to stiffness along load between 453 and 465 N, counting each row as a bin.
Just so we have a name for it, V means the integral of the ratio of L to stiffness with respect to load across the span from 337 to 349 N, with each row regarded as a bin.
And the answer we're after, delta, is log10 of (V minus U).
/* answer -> 0.15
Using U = 10.97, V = 12.4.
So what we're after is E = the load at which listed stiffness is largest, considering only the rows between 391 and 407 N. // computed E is 392.0 N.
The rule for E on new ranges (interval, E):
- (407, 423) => 422.0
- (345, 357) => 356.0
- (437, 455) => 452.0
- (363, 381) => 366.0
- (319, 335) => 322.0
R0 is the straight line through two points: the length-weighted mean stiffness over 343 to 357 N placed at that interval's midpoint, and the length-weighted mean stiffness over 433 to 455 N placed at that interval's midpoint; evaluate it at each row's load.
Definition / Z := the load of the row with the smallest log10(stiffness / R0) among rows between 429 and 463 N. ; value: 444.0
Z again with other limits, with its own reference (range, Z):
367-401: 396.0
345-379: 346.0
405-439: 410.0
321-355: 344.0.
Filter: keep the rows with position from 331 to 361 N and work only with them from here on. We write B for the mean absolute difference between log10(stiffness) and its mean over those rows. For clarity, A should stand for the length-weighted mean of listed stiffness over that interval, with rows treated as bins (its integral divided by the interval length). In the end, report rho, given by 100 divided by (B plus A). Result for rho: 90.0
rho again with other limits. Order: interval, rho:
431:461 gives 98.3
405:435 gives 96.9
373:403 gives 93.9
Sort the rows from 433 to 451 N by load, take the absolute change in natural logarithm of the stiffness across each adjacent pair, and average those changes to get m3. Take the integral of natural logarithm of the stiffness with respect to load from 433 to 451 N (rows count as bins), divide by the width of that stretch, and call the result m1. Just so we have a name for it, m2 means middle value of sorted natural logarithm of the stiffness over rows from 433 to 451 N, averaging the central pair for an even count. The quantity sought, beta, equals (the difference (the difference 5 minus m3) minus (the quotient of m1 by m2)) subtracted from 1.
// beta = -2.52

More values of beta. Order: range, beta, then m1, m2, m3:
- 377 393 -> -2.99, 0.07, 0.07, 0.038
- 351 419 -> -2.84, 0.07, 0.06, 0.025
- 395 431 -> -2.82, 0.02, 0.02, 0.024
